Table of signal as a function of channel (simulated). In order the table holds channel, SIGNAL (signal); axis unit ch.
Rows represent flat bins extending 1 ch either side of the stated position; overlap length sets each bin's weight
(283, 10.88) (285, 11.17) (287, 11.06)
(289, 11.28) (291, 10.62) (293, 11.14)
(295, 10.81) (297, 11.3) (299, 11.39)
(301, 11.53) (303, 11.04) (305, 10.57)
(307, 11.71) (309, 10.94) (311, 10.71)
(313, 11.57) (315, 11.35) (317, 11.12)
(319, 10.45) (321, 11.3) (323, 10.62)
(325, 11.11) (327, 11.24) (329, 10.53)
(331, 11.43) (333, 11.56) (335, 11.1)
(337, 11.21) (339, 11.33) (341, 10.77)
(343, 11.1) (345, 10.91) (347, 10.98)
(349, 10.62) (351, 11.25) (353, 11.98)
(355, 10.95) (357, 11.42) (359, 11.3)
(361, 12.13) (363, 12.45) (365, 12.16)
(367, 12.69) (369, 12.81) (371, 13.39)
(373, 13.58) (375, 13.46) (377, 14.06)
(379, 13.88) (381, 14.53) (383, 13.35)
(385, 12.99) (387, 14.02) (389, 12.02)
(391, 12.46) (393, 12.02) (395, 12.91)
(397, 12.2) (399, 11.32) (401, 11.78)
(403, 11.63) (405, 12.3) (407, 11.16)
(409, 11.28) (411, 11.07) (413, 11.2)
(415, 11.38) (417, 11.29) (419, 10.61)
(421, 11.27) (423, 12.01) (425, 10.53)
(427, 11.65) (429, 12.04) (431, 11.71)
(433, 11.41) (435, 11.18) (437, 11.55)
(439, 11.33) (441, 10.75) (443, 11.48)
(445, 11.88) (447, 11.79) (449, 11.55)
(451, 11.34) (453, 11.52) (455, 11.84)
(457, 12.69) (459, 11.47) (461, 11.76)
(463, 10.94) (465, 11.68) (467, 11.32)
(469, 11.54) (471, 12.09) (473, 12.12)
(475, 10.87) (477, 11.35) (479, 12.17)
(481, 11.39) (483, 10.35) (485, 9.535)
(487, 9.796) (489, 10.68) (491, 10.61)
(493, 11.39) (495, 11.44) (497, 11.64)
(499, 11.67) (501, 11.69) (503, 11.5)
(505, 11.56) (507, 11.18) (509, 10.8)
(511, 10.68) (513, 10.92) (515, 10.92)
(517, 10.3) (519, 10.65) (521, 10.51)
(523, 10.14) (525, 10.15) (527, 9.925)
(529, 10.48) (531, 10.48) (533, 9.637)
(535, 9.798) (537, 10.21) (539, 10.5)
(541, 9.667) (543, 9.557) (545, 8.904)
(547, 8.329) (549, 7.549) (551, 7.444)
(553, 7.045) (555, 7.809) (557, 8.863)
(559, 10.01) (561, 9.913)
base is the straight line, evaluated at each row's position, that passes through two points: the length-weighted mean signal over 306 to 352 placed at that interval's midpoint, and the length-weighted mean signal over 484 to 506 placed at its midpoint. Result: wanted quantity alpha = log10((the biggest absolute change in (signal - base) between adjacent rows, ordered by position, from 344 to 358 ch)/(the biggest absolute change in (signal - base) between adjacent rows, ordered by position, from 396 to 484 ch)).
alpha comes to -0.2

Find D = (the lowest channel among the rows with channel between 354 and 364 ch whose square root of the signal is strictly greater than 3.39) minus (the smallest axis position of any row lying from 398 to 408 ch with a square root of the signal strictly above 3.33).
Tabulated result -38 ch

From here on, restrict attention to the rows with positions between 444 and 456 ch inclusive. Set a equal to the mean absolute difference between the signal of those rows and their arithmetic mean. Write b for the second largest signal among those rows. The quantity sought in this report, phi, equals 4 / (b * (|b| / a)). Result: 0.005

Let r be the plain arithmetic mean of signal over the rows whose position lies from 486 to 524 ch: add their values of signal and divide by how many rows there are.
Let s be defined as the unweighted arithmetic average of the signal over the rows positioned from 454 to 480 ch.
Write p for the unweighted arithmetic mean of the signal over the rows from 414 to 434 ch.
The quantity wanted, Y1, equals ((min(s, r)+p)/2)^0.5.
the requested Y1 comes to 3.34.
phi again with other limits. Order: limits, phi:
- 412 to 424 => 0.008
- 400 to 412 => 0.011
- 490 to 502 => 0.008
